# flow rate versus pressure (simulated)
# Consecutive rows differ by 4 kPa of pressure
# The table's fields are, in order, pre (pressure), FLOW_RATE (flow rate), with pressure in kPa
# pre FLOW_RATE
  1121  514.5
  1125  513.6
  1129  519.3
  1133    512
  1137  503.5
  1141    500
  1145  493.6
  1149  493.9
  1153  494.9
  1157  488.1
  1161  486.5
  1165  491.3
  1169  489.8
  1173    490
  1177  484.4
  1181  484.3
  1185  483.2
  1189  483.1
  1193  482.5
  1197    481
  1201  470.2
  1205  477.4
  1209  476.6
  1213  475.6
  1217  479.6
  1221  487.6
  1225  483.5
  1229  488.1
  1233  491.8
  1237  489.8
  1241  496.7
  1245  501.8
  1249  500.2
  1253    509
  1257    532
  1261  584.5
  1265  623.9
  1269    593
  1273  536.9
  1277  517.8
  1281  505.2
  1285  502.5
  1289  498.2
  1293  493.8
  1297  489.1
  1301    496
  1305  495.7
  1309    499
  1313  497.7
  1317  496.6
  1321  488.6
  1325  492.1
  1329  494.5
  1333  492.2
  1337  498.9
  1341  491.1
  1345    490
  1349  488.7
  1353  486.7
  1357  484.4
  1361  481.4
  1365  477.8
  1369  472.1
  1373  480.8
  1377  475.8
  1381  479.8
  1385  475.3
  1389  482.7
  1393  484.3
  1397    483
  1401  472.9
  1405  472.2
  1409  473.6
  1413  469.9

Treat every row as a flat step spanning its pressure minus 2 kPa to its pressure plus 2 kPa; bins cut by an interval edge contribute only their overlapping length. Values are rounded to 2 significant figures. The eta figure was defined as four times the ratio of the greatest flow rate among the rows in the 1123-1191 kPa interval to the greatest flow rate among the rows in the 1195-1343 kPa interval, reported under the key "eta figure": 3.3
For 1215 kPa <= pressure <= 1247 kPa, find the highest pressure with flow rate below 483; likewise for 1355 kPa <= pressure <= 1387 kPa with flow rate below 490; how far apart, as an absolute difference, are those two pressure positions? 168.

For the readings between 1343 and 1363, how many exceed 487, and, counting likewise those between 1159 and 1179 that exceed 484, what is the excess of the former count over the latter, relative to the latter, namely -0.60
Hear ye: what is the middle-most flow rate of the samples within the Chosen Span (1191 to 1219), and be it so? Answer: 477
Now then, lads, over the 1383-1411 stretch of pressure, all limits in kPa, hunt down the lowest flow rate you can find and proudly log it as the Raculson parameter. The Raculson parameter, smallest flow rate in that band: 472.2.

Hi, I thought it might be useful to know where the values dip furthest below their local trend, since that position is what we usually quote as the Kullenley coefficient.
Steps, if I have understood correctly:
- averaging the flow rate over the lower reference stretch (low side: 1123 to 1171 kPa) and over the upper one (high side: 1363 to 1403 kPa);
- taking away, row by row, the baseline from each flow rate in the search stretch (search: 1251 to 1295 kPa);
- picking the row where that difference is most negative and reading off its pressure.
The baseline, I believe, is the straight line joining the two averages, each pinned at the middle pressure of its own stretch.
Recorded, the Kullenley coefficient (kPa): 1293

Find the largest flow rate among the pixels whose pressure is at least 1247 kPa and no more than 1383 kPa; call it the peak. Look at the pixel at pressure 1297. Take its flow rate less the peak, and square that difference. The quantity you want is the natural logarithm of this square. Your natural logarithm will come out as 9.81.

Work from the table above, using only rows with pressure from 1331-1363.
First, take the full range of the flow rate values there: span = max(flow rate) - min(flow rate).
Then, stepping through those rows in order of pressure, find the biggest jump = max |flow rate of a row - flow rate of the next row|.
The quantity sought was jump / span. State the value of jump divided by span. 0.45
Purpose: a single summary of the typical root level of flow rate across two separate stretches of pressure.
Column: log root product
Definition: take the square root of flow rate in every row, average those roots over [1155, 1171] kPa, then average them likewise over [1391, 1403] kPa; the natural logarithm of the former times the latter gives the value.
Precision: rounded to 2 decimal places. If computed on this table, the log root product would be 6.18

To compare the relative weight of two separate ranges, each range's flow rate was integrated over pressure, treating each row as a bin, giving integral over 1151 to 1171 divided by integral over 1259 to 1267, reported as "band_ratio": 2.0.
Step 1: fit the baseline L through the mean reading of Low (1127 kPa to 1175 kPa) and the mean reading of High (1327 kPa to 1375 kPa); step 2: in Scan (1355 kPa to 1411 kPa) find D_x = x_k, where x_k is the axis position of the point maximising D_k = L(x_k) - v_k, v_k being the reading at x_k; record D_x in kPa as 1369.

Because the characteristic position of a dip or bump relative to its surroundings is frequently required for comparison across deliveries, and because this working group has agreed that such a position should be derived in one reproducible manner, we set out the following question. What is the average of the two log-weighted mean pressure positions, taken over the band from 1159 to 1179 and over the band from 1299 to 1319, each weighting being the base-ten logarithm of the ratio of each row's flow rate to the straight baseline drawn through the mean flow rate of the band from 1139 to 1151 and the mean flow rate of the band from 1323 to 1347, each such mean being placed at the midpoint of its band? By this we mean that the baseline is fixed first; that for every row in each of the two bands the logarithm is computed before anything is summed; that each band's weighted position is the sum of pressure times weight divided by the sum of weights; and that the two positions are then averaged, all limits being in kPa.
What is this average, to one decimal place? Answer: 1239.7 kPa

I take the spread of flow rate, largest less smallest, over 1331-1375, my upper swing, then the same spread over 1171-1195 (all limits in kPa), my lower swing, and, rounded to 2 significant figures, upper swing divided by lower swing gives 3.6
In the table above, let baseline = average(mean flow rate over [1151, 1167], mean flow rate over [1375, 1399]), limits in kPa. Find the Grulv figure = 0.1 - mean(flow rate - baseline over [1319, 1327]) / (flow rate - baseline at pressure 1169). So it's -1.0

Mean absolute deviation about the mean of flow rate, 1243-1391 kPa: 21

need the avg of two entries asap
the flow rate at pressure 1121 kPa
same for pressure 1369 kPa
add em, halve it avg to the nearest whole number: 493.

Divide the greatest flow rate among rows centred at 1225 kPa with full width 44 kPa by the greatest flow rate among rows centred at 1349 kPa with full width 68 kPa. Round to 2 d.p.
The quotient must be 1.01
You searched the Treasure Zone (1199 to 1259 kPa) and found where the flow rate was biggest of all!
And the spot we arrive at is 1257 kPa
